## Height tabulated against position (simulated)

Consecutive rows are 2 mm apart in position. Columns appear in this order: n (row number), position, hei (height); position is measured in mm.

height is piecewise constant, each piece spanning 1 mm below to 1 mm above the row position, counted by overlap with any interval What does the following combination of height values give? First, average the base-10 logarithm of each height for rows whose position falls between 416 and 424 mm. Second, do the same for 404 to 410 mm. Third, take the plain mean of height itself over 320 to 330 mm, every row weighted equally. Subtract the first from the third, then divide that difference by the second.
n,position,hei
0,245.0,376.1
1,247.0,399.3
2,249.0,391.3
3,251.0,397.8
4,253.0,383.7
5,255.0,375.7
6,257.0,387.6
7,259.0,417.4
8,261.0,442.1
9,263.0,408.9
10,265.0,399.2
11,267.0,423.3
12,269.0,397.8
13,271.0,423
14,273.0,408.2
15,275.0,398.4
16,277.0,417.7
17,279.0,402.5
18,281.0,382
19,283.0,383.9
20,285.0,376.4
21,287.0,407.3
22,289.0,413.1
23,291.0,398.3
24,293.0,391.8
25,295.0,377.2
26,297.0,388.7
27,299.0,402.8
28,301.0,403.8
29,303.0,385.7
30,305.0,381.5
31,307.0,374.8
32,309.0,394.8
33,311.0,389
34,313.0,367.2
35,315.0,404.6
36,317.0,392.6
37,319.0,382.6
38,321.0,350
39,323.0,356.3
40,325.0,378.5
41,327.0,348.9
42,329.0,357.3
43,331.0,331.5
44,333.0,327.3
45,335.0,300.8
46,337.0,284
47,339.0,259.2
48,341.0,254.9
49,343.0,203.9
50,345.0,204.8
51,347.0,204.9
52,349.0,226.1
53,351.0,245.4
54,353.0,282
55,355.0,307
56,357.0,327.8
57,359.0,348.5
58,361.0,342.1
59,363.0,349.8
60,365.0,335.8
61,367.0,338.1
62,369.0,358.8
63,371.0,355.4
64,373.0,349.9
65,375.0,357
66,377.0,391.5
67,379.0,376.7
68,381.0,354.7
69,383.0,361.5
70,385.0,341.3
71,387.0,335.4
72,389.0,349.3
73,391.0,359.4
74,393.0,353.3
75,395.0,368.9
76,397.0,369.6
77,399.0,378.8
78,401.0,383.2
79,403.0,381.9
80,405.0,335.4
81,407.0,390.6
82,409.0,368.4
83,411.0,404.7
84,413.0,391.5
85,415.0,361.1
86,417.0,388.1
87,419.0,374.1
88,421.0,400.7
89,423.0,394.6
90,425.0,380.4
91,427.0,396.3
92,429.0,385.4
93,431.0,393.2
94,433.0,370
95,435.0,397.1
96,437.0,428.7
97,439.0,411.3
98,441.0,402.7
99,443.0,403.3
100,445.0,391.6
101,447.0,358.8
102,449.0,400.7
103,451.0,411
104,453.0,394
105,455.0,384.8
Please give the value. 139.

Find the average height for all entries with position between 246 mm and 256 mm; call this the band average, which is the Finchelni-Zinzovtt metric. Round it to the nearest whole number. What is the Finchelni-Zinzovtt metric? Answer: 390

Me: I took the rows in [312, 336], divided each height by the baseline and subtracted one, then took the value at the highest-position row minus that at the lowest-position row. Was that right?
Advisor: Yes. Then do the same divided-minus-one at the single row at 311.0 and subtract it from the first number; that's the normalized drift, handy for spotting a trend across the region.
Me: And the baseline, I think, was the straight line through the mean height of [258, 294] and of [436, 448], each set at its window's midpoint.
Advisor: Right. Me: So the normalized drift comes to -0.1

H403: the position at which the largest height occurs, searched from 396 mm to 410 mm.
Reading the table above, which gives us 407.0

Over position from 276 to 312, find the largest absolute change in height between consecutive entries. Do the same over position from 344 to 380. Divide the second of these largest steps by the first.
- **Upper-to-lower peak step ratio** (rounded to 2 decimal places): 1.18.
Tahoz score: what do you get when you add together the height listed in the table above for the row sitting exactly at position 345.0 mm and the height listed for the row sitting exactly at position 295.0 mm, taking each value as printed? 582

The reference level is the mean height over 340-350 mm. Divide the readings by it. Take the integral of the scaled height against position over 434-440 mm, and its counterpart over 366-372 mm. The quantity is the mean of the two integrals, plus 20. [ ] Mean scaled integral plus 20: 30.5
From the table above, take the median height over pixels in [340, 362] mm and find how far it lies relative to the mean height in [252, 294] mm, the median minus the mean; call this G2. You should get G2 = -147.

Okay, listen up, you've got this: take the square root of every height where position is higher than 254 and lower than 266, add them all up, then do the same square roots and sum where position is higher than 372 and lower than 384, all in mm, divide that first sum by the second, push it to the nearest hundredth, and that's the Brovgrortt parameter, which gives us 1.05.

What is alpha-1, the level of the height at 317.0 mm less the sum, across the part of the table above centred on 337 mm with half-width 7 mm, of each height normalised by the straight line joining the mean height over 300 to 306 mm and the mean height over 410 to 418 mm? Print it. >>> 388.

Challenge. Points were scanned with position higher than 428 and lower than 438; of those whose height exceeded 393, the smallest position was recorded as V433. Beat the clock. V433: 431.0 mm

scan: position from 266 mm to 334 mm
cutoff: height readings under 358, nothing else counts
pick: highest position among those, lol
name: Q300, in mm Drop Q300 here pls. 333.0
